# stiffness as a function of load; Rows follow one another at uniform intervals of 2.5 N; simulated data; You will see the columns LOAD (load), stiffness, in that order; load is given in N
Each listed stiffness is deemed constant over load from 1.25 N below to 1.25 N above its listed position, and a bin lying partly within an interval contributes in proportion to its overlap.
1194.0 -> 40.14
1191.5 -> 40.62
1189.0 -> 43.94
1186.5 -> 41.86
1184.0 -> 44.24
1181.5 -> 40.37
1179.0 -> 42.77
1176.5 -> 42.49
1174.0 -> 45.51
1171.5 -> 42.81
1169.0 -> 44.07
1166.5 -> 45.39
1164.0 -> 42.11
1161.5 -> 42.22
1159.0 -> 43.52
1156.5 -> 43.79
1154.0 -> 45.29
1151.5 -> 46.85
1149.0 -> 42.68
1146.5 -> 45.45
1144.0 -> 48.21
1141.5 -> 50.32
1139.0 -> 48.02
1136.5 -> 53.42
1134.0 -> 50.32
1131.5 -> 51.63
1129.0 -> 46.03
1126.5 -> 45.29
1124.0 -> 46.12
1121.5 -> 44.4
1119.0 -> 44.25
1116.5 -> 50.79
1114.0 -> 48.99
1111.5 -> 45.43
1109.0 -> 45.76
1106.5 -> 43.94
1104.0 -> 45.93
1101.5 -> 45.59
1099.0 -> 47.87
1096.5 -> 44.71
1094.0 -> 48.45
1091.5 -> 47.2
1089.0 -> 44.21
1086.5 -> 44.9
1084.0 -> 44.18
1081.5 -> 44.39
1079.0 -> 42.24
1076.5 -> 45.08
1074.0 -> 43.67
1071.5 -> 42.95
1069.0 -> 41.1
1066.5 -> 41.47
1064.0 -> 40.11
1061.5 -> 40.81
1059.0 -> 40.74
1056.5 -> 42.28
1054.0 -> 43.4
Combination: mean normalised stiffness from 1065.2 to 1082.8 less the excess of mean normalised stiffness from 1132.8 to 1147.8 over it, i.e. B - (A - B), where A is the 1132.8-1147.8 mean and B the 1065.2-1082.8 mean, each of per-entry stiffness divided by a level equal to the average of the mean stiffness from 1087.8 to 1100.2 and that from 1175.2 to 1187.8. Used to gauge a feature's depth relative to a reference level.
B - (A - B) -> 0.83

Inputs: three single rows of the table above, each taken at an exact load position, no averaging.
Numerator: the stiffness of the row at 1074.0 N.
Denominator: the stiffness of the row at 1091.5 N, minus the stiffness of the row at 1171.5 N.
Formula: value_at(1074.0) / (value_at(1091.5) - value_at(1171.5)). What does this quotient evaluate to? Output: 10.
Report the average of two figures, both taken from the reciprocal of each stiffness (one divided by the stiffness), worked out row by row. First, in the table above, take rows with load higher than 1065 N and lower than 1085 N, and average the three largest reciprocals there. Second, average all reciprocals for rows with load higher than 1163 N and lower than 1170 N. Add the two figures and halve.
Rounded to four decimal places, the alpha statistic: 0.0234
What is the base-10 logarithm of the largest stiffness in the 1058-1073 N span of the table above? 1.63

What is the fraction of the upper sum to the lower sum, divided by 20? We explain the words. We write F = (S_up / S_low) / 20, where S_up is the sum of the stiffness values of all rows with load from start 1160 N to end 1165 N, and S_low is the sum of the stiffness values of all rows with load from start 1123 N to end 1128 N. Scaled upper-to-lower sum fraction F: 0.05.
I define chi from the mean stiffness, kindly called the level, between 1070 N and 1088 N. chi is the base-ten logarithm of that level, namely 1.64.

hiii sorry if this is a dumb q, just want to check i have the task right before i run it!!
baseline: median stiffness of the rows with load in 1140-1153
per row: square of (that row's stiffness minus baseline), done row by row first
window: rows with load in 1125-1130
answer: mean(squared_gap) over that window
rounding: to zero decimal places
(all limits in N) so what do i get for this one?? 2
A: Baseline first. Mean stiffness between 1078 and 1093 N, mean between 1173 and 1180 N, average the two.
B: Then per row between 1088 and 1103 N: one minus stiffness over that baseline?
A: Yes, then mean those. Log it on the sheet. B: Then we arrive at -0.05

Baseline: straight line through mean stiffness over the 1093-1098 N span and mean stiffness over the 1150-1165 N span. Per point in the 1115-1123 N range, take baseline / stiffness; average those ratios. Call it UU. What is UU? 0.98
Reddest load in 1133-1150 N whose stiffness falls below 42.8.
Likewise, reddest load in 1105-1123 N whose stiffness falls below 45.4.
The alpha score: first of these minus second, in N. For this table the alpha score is 27.5 N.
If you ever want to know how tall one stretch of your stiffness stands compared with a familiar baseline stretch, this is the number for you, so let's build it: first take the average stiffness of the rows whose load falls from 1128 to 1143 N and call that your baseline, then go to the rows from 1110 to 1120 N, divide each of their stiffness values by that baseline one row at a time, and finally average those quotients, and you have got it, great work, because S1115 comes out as 0.95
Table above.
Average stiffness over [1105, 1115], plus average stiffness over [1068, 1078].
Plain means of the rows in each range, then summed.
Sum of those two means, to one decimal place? 89.2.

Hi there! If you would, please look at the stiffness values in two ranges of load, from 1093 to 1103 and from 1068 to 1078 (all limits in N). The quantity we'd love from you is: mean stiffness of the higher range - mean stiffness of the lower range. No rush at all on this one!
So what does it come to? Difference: 3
